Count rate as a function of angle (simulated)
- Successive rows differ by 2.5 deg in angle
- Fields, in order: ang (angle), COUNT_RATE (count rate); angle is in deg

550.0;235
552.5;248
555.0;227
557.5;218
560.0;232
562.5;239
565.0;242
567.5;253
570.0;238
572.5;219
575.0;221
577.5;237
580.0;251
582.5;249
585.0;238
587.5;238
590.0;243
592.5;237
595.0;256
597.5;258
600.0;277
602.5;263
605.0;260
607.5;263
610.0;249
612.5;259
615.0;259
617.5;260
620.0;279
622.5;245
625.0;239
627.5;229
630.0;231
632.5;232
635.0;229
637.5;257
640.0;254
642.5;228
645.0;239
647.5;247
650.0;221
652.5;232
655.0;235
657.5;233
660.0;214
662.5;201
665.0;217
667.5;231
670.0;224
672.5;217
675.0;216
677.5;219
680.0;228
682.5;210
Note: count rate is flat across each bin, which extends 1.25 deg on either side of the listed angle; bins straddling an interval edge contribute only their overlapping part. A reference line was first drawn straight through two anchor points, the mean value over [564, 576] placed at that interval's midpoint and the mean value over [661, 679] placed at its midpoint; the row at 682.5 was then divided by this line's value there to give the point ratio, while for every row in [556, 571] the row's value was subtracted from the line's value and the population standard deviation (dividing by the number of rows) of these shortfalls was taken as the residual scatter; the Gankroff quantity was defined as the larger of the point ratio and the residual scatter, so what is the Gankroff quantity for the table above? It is 11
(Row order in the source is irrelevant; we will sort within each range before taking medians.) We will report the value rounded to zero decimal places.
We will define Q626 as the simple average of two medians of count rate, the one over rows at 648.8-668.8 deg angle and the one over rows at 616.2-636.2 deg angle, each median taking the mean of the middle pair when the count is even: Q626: 231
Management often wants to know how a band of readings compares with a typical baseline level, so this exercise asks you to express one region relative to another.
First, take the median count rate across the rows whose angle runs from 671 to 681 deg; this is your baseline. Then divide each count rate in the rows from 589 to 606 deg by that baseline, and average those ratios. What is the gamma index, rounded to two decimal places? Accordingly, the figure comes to 1.18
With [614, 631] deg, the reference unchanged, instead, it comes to 1.14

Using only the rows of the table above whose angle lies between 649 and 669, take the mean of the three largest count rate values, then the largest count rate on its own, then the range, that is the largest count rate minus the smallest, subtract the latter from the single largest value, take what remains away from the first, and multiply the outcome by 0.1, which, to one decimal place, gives 3.2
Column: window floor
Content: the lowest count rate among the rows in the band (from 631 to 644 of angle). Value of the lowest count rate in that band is 228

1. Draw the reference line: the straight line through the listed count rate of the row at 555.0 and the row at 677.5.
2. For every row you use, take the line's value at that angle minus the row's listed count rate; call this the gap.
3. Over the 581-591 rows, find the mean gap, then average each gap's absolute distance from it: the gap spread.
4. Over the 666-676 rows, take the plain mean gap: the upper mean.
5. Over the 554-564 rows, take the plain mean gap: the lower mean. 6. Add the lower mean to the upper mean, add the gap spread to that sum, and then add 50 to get 49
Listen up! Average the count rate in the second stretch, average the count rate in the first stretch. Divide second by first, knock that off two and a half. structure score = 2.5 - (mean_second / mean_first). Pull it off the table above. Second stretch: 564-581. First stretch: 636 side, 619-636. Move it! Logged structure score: 1.51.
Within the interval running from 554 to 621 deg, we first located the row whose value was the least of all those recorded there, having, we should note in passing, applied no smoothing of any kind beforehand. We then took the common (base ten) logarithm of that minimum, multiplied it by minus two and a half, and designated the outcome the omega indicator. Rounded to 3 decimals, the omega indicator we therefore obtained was -5.846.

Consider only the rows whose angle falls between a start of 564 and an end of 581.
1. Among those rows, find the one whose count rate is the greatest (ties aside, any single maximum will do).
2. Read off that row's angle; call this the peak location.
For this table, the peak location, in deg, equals 567.5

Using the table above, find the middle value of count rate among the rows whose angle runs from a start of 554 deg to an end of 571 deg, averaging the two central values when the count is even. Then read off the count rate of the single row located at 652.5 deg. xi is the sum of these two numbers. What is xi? 470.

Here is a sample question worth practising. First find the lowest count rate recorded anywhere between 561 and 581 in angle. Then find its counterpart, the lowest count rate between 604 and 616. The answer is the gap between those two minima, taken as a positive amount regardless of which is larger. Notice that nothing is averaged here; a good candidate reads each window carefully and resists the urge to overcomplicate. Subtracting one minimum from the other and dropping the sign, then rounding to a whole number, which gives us 30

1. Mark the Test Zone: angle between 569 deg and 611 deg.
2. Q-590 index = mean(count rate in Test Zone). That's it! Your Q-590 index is 247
